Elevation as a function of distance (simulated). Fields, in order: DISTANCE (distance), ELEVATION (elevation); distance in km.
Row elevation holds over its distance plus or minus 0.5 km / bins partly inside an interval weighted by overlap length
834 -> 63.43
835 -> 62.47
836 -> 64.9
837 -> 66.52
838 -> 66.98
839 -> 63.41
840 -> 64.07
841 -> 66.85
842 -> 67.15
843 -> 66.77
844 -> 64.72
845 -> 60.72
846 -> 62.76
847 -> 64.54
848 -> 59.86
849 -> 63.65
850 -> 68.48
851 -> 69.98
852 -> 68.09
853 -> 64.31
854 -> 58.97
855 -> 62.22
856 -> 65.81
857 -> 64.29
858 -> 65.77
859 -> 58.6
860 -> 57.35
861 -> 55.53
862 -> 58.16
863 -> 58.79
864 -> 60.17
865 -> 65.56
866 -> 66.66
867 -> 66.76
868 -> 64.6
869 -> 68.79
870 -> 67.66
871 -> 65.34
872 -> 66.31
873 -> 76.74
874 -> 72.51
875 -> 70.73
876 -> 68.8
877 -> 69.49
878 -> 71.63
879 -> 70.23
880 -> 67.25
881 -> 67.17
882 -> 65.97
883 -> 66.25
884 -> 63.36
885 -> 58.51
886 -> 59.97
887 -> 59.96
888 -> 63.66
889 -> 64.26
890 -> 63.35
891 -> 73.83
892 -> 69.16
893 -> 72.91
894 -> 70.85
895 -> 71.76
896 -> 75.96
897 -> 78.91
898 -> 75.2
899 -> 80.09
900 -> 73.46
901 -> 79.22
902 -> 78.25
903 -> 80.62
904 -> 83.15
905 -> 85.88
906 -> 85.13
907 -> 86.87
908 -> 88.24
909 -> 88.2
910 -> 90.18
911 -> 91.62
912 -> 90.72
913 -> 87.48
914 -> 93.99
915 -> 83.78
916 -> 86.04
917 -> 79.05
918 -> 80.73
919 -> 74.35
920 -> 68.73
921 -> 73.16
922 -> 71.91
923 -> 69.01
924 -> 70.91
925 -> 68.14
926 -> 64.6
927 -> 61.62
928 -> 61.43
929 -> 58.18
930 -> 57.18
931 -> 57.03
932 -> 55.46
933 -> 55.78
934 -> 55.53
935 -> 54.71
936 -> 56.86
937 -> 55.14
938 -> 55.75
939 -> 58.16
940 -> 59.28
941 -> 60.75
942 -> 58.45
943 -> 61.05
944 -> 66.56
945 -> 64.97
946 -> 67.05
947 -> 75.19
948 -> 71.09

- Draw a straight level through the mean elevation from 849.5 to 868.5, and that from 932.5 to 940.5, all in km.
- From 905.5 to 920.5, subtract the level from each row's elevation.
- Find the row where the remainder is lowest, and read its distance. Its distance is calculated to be 920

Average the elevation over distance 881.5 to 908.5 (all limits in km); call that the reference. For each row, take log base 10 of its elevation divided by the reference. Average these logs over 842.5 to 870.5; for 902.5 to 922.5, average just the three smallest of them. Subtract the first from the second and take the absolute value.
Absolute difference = 0.050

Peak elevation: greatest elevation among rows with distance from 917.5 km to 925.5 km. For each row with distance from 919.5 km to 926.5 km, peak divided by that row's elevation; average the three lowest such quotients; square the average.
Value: 1.26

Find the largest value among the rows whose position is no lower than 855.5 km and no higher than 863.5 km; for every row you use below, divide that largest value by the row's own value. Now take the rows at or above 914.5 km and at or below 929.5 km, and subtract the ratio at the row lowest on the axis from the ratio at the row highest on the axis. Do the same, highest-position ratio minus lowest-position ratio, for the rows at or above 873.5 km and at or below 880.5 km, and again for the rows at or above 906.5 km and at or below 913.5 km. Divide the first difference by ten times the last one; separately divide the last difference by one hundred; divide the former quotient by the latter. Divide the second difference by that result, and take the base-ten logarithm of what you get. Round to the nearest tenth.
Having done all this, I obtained -6.2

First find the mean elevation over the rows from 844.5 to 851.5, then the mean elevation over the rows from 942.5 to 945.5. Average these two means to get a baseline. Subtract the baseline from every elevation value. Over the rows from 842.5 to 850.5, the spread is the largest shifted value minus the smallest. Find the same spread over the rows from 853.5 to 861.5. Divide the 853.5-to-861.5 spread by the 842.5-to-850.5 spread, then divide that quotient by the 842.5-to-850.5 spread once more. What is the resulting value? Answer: 0.14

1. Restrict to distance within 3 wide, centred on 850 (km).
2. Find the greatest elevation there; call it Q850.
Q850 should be 69.98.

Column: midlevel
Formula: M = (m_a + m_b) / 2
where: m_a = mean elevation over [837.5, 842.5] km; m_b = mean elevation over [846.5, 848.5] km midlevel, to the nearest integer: 64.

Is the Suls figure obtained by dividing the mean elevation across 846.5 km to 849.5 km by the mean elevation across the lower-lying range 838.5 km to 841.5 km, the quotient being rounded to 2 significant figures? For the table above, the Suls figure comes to 0.97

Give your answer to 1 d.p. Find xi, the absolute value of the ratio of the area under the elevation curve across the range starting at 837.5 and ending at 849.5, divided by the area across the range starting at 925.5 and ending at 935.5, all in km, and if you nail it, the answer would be 1.3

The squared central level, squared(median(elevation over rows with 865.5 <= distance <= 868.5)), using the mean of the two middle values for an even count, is 4444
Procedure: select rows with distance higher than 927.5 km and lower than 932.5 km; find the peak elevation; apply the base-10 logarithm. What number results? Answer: 1.79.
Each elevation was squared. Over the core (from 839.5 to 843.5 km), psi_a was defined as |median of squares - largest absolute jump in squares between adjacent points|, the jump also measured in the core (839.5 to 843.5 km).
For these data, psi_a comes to 4100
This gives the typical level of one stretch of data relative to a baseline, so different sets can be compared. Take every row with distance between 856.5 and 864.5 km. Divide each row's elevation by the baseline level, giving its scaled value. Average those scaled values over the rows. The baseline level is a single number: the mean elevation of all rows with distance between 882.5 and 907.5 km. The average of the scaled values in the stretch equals 0.82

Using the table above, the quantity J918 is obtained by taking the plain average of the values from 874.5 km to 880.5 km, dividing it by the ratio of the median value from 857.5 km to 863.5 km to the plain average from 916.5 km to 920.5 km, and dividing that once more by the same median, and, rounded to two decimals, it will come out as 1.55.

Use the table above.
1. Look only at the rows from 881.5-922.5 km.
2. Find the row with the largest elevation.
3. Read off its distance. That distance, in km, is 914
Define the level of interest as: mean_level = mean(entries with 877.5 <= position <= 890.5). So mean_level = 65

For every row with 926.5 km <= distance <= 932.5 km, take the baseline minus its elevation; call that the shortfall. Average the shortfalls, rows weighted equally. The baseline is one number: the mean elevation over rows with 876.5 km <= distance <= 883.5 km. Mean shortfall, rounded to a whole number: 10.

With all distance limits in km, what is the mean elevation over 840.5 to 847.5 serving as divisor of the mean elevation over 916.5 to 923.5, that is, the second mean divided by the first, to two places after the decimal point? 1.14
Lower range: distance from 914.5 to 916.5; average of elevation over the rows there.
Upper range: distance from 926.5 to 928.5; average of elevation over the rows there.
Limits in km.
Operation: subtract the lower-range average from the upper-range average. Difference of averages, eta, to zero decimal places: -23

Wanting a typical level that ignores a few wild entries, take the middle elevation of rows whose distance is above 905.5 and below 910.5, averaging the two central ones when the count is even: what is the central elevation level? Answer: 88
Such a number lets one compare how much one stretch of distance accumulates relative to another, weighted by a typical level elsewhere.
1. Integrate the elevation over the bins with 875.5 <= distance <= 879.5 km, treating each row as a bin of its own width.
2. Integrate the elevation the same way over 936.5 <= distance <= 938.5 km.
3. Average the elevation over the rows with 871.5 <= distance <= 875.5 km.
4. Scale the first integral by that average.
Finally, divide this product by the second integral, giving 181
